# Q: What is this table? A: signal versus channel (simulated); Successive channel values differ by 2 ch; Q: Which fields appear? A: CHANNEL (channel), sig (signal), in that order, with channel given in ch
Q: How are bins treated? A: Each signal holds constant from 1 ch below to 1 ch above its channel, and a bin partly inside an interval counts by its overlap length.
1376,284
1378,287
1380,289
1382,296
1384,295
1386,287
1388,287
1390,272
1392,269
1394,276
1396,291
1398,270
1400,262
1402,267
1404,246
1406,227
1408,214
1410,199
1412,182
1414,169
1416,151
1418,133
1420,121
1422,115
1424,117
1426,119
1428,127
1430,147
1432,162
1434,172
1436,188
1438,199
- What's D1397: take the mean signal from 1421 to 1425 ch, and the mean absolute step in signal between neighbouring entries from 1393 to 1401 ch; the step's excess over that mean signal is -101.3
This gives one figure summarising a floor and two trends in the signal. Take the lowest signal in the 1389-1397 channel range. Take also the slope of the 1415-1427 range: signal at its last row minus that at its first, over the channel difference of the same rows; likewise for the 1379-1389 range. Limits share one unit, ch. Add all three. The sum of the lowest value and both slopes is 266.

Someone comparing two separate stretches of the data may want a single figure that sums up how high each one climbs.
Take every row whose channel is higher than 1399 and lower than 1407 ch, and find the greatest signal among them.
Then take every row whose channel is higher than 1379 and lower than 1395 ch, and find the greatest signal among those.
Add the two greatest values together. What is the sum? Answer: 563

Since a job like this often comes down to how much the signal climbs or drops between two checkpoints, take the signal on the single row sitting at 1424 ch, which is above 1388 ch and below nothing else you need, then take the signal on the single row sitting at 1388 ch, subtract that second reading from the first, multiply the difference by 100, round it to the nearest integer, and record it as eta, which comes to -17000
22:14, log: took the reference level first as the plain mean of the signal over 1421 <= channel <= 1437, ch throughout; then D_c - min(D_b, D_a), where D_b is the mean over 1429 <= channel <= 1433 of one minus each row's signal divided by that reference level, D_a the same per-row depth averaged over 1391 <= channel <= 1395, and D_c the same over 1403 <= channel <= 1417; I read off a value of 0.52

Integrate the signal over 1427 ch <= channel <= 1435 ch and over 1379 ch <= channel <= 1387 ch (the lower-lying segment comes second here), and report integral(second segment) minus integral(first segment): 1118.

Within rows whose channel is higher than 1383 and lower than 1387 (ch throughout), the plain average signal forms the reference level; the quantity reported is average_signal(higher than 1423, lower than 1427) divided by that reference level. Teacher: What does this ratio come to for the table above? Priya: 0.41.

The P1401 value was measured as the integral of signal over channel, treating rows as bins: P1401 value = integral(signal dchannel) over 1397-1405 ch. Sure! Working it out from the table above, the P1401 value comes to 2090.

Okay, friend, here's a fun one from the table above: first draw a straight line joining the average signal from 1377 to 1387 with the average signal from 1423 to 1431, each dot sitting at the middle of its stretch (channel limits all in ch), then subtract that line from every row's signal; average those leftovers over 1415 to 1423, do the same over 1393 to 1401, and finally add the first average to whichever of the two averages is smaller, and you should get -53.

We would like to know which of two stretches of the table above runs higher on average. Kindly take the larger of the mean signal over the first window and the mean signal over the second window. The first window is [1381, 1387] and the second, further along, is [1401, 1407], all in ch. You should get 293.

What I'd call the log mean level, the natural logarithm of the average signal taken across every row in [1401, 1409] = 5.47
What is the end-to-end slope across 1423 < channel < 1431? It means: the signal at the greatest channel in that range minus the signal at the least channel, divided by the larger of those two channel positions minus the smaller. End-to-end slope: 5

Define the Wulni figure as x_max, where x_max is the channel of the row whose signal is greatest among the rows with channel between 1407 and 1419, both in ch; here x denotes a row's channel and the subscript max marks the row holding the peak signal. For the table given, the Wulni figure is 1408 ch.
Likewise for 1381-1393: 1382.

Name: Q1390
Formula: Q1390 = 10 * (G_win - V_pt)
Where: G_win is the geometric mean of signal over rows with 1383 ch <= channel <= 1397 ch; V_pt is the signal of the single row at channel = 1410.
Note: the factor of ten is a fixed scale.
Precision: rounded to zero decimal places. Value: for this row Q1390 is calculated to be 833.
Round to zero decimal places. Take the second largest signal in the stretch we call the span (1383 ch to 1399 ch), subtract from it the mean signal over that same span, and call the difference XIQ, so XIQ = 10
